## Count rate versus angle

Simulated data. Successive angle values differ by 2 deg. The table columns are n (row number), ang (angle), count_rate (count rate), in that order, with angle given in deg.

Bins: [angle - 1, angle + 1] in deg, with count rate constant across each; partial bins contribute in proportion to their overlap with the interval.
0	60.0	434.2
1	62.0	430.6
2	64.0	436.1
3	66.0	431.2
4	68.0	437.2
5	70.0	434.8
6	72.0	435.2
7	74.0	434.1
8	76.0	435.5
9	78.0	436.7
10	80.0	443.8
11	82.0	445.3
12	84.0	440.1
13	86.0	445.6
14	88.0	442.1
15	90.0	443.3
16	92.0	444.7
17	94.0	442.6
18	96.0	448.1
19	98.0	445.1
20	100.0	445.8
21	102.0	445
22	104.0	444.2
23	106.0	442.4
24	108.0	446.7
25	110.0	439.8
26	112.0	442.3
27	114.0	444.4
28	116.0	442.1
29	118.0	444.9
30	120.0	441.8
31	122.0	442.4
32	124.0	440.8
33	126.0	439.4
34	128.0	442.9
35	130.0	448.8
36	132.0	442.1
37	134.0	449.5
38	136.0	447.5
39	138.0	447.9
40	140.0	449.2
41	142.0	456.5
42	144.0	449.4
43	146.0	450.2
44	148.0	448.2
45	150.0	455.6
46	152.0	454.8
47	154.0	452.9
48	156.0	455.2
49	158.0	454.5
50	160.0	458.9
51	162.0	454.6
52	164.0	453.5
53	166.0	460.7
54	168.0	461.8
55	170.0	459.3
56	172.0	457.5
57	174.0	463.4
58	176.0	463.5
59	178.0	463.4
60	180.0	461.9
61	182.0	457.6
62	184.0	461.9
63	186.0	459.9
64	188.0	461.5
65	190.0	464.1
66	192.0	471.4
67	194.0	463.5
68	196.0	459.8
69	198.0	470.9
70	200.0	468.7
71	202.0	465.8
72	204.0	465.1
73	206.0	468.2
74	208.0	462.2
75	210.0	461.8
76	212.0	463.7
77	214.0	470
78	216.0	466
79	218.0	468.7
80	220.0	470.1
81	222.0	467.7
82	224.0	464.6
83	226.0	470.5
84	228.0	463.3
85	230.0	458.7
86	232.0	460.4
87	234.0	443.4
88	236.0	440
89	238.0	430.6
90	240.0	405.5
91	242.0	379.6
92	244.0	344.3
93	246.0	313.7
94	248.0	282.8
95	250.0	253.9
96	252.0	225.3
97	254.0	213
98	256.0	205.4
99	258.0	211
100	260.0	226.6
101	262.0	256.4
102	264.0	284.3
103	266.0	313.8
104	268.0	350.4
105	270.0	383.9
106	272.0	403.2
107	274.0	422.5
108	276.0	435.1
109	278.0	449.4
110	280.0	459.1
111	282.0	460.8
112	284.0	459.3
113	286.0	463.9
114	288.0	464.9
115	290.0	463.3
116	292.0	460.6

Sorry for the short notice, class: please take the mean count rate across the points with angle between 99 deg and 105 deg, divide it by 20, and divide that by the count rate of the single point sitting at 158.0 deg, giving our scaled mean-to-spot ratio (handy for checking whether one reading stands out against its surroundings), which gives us 0.049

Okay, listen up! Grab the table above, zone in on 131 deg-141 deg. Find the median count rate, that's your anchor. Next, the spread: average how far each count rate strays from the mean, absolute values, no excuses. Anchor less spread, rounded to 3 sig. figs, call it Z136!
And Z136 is 446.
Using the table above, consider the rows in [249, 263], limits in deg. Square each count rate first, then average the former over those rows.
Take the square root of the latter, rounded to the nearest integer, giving 228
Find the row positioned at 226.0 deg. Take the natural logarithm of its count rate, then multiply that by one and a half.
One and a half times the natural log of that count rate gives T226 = 9.23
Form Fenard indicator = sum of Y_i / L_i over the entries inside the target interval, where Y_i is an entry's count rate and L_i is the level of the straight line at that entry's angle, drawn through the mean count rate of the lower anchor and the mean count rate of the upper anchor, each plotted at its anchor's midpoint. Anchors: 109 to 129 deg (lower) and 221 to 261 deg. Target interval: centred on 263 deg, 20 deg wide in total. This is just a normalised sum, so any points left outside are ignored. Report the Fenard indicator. 8.3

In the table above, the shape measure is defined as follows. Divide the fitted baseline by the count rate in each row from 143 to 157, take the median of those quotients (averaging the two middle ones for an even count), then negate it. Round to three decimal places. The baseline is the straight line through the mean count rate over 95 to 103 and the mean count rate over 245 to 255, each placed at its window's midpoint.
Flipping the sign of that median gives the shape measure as -0.839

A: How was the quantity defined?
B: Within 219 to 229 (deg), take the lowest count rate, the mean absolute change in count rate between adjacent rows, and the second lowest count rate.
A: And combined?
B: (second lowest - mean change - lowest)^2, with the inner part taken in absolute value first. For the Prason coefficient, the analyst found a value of 11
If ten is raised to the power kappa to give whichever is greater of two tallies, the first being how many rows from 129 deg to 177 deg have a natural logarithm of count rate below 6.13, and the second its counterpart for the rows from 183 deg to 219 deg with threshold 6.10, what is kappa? 1.30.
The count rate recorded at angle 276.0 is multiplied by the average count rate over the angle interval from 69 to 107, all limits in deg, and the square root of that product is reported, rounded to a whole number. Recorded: 438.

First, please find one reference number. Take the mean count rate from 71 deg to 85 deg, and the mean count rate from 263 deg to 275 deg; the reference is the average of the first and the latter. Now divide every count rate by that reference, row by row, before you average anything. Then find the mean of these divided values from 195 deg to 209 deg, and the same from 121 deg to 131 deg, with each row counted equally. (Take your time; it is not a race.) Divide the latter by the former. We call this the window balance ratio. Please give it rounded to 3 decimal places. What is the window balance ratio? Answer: 0.951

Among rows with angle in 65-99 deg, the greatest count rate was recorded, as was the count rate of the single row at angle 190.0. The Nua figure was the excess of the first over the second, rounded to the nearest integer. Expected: -16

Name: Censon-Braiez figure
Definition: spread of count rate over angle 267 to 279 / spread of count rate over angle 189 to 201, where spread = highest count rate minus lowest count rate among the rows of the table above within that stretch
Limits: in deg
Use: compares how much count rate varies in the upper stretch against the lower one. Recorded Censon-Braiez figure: 9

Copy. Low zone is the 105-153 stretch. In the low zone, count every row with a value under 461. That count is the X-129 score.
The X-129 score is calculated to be 24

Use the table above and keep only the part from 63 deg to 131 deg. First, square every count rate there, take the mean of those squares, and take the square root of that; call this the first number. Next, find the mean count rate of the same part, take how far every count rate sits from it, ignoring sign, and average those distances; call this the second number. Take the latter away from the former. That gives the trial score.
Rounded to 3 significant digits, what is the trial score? 438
